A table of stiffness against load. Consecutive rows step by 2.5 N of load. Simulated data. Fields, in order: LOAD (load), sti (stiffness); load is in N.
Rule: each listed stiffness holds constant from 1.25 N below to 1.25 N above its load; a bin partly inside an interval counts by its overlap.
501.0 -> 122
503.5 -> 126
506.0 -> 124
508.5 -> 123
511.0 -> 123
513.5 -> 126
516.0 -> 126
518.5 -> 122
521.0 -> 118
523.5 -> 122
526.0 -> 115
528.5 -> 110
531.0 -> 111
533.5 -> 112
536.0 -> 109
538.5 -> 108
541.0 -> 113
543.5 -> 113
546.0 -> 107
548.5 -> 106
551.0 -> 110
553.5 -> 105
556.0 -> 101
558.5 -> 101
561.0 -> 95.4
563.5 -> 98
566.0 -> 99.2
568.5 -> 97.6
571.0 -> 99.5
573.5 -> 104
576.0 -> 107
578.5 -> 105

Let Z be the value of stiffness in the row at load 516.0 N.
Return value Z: 126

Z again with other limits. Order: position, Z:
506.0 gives 124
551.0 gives 110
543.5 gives 113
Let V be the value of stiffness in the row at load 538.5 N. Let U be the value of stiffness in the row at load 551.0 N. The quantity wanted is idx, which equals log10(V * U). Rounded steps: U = 110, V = 108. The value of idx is 4.07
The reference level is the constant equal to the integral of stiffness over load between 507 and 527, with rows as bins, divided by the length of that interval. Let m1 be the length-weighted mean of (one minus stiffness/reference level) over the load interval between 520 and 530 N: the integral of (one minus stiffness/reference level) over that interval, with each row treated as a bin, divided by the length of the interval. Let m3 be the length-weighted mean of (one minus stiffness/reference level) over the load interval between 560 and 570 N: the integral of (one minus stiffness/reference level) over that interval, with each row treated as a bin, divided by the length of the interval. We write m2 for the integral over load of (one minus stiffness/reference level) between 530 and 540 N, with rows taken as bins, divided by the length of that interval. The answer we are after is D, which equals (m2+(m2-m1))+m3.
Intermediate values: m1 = 0.05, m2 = 0.10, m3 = 0.199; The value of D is 0.35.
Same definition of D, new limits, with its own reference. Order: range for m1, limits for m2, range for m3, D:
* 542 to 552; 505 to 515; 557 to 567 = 0.05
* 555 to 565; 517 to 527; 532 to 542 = -0.06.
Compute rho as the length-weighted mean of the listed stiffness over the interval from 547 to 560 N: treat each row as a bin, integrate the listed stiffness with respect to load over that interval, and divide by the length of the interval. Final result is 104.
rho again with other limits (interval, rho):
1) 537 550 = 109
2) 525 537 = 111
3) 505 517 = 124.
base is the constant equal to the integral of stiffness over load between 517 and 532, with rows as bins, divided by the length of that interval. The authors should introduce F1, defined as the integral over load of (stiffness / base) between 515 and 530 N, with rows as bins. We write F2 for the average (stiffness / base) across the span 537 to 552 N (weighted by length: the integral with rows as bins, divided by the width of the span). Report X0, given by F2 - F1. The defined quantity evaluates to -14.3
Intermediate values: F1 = 15.3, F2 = 0.94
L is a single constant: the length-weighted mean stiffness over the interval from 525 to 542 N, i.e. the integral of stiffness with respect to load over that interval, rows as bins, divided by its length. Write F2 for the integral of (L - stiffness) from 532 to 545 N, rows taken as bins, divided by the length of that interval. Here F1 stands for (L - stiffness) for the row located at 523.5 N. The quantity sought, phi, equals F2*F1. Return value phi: -1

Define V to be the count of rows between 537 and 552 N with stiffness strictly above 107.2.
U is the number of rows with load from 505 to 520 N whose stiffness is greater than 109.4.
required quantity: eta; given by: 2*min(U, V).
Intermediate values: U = 6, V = 4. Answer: 8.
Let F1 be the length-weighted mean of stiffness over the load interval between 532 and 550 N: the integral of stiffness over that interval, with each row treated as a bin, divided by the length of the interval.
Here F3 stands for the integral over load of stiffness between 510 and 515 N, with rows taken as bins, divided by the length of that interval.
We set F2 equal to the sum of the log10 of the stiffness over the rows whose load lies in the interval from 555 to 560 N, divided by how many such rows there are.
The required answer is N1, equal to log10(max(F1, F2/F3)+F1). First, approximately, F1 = 110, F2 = 2.00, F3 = 125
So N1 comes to 2.34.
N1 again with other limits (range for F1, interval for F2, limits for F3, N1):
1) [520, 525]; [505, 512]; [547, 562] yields 2.38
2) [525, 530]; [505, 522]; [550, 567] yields 2.35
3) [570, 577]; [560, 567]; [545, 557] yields 2.32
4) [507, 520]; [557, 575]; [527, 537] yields 2.39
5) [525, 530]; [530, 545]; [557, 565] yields 2.35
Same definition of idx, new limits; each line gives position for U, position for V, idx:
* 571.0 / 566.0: 3.99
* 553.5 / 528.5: 4.06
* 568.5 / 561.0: 3.97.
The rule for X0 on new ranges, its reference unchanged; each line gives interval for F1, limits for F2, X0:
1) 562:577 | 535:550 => -12.0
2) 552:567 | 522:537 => -11.9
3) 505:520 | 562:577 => -15.1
